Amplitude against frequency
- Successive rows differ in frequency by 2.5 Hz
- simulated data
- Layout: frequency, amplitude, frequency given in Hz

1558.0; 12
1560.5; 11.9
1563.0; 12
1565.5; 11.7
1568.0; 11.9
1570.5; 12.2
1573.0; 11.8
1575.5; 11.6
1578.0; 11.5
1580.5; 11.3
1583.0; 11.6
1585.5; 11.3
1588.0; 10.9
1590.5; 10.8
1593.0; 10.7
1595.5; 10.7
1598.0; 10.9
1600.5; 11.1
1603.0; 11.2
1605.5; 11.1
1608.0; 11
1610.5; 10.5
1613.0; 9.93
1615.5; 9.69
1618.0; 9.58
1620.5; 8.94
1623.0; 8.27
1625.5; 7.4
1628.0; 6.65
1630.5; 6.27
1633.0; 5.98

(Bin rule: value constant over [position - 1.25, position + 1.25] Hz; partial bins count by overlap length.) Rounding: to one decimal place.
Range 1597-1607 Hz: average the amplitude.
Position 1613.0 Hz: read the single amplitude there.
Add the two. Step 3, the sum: 21.0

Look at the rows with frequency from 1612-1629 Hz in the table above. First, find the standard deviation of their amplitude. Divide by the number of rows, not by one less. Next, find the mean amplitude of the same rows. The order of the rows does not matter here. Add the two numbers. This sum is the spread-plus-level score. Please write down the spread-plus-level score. 9.8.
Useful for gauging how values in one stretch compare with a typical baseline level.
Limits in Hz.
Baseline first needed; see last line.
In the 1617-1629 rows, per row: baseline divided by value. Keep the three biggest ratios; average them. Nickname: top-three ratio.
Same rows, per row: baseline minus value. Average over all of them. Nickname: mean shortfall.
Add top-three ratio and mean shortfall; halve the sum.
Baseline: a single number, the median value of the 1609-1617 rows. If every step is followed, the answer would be 1.6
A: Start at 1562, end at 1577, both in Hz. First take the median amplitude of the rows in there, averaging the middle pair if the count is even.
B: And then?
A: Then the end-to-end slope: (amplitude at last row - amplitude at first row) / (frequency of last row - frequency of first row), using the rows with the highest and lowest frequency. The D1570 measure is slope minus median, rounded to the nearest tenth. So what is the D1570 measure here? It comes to -11.9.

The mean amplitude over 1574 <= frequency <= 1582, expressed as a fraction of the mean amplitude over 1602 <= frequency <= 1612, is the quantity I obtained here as 1.05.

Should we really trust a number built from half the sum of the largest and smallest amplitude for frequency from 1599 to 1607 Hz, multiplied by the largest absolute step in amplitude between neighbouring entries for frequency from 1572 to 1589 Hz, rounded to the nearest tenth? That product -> 4.5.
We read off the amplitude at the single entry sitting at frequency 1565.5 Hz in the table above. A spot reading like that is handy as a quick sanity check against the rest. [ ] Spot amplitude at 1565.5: 11.7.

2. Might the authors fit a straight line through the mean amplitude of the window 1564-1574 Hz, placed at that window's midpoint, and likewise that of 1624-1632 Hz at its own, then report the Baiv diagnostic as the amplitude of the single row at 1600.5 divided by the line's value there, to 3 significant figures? 1.21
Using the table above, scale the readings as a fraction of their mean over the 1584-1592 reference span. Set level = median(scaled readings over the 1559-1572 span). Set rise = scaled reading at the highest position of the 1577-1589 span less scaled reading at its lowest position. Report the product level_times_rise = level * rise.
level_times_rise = -0.06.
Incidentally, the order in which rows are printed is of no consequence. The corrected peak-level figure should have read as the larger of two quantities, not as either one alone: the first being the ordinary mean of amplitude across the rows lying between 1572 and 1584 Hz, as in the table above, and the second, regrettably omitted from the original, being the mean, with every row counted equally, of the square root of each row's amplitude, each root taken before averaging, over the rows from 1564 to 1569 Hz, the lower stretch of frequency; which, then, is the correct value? 11.6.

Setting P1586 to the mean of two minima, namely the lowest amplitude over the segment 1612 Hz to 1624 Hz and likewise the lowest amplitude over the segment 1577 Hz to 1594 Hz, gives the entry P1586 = 9.5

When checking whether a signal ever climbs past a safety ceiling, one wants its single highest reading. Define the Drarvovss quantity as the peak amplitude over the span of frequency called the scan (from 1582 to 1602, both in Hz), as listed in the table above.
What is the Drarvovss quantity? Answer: 11.6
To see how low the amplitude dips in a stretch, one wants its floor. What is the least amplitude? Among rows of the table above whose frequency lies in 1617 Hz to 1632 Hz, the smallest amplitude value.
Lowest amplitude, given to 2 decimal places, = 6.27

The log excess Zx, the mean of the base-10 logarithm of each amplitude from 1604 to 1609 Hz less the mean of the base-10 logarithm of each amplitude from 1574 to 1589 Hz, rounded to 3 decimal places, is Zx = -0.012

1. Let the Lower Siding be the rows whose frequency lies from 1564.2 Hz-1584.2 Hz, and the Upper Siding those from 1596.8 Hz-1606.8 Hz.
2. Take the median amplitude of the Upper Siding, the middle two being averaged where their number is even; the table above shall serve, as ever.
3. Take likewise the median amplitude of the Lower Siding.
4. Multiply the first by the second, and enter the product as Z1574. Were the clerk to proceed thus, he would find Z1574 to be 129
